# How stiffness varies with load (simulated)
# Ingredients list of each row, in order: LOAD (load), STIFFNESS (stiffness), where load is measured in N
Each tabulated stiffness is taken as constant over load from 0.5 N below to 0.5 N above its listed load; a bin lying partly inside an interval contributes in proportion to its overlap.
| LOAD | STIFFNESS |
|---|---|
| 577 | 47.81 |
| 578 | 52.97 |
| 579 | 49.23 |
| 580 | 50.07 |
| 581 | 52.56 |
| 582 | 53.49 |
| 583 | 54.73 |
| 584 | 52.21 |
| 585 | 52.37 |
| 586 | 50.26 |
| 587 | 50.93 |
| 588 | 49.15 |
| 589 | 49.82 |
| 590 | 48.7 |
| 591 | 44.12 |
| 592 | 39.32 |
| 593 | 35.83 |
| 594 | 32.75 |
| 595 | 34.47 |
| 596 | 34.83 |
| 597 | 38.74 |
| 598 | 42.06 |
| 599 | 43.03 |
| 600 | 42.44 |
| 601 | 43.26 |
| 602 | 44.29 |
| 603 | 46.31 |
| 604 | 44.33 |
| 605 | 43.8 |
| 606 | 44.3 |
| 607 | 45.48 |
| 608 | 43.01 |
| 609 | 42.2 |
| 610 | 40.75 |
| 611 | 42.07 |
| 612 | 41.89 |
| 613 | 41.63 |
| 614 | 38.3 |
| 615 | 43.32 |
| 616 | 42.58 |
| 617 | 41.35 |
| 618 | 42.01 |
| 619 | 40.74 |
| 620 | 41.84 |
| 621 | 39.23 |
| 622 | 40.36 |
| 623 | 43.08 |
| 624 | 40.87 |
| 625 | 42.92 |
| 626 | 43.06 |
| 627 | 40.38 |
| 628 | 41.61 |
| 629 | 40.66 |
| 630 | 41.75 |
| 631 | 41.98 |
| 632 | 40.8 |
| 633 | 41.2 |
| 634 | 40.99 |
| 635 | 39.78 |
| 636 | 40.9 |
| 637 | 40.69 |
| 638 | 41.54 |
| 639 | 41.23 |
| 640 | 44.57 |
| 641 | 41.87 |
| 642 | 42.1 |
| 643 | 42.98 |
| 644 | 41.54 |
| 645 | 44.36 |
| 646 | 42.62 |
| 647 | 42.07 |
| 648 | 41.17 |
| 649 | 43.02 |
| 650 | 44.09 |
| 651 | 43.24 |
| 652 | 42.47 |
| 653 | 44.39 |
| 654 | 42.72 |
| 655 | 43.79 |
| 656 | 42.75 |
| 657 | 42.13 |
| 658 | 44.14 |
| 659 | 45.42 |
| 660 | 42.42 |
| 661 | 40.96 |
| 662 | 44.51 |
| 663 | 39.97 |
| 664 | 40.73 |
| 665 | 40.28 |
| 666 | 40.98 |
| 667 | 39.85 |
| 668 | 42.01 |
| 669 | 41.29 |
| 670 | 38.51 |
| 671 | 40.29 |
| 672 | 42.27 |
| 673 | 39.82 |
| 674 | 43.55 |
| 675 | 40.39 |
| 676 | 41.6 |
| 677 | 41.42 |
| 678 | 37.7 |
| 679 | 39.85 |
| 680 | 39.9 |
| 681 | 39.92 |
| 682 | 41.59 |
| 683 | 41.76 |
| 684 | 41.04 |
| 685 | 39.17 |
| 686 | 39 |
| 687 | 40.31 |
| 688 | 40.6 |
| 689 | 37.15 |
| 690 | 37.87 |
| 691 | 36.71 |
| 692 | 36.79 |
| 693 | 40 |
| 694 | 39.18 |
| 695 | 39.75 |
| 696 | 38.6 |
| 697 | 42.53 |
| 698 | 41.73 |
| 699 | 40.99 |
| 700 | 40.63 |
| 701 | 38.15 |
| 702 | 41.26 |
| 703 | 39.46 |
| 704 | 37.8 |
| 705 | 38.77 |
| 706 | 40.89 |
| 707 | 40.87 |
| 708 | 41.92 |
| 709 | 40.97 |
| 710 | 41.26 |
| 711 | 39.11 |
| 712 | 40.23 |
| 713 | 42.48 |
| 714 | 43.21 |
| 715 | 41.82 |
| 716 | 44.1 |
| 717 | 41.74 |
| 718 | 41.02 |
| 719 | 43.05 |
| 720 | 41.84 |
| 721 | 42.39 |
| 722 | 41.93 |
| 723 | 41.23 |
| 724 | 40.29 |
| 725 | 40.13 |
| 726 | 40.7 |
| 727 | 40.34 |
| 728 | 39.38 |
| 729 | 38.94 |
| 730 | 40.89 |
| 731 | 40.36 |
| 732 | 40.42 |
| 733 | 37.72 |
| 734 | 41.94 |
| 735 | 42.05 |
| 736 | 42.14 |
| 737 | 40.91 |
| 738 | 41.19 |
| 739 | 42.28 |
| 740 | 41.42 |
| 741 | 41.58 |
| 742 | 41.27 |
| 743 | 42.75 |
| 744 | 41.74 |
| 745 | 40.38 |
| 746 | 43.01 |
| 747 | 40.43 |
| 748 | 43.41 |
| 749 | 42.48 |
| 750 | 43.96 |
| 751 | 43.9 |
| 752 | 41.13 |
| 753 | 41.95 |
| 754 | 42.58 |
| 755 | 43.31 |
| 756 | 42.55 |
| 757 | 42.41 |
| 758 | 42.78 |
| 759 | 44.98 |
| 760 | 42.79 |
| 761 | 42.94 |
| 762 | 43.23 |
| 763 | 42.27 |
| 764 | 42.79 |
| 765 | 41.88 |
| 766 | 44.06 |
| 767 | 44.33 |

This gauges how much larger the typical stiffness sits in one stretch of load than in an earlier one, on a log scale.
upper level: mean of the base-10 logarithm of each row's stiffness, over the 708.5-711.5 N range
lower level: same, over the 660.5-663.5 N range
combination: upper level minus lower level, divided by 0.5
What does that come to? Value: -0.028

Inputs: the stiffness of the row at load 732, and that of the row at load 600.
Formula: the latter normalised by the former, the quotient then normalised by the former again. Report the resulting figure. 0.0260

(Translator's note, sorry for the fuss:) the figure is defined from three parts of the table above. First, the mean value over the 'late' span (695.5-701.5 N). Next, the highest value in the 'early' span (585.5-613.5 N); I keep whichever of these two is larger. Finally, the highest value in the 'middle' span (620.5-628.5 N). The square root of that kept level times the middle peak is 46.8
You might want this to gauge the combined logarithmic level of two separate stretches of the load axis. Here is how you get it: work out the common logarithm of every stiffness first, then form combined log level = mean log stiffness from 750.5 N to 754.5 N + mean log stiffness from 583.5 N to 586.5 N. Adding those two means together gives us 3.34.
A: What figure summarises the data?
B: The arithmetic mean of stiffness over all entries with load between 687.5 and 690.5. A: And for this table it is 38.5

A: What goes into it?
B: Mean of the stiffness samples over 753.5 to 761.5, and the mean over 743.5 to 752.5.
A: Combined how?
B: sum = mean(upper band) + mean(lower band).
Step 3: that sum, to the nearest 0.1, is 85.3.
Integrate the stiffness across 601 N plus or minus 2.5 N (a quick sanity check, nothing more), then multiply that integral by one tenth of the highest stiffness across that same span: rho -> 1016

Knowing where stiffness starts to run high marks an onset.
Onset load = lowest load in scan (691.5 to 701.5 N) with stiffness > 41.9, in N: 697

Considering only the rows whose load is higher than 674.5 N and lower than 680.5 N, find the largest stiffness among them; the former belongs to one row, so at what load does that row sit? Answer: 676 N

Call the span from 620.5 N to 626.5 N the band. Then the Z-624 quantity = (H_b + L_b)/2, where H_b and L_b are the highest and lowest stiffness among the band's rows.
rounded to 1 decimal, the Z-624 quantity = 41.2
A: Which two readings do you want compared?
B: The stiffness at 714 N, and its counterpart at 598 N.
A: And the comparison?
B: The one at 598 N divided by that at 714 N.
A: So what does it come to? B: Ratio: 0.973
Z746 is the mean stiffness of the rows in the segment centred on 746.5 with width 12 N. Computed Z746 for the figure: 42.2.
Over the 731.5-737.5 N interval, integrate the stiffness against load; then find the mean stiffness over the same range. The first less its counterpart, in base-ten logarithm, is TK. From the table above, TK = 2.31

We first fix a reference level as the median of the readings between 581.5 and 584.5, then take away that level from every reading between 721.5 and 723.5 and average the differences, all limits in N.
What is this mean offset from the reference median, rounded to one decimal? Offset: -11.9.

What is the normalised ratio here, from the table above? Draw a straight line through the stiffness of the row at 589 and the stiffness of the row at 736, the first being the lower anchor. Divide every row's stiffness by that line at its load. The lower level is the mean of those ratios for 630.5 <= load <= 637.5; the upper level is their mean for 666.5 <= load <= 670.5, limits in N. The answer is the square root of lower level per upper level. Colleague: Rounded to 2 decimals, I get 0.99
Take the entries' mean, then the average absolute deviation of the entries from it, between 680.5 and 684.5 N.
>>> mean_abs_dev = 0.60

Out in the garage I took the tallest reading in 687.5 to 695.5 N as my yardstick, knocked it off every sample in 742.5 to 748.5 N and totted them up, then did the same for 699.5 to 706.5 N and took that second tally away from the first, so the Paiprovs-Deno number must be 15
